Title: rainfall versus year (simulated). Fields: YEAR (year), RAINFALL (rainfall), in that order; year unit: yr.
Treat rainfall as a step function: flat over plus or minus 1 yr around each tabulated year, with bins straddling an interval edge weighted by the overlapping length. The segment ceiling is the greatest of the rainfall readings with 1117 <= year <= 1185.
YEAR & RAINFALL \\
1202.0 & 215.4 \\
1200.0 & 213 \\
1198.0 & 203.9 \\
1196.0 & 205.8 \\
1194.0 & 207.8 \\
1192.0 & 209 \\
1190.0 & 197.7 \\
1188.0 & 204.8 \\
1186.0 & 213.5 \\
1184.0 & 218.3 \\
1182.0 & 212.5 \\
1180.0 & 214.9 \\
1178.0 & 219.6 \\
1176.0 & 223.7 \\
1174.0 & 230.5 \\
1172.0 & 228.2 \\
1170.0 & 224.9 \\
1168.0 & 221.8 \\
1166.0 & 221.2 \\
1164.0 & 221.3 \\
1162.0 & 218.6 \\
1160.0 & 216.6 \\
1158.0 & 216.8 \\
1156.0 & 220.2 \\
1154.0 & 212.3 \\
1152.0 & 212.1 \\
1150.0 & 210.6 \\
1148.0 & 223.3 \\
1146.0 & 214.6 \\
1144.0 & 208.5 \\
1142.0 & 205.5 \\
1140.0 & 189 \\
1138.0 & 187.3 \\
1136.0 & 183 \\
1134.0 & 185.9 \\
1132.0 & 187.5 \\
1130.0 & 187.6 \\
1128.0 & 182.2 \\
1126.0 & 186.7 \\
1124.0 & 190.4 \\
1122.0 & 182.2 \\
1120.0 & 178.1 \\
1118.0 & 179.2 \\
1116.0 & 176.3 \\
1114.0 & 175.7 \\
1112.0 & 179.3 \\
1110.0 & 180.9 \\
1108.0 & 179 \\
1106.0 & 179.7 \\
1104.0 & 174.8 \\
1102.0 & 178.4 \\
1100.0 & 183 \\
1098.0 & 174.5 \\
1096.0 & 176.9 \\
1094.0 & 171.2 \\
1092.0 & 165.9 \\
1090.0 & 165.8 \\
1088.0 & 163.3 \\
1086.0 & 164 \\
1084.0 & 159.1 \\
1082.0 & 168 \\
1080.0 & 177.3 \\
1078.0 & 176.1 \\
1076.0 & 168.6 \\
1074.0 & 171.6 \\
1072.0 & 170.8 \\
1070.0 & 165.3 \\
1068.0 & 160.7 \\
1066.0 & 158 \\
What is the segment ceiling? 230.5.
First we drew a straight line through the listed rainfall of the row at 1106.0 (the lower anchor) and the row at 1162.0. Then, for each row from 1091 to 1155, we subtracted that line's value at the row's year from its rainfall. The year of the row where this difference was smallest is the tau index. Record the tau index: 1136.0 yr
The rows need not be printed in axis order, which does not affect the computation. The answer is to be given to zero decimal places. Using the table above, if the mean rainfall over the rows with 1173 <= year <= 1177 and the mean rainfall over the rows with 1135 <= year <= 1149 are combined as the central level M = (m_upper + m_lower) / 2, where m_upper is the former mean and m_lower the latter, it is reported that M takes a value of 214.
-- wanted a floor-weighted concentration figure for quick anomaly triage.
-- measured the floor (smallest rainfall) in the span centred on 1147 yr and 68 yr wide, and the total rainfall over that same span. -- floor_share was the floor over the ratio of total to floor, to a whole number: 4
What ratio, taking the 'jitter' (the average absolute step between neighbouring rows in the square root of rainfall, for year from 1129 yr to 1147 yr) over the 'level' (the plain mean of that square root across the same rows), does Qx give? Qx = 0.012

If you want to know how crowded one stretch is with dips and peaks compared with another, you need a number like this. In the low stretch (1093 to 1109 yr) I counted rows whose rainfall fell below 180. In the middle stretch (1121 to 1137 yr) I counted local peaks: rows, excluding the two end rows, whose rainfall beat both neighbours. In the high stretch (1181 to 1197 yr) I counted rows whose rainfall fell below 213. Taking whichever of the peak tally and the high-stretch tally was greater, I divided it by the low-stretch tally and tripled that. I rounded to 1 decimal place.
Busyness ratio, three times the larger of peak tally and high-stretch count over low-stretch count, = 2.6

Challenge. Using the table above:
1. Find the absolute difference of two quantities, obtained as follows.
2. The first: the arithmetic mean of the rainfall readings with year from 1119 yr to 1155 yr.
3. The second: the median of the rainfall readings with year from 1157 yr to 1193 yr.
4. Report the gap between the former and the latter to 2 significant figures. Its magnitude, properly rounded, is 23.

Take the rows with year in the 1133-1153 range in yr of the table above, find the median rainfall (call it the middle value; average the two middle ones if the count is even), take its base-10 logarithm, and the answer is 2.32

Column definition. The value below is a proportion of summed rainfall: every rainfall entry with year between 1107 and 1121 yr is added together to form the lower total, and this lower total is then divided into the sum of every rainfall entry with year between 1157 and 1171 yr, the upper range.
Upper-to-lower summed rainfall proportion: 1.23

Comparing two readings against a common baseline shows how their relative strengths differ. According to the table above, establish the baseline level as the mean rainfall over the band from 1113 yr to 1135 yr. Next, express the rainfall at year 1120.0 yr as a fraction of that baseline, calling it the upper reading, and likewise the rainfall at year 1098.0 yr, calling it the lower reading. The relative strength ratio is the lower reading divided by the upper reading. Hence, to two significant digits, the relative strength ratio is 0.98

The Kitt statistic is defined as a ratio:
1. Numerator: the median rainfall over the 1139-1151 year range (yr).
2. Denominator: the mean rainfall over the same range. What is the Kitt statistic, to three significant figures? 1.00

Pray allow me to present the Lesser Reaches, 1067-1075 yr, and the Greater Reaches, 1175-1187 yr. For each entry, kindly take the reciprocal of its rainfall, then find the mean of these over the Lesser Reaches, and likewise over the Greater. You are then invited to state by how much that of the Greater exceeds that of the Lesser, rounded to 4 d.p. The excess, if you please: -0.0014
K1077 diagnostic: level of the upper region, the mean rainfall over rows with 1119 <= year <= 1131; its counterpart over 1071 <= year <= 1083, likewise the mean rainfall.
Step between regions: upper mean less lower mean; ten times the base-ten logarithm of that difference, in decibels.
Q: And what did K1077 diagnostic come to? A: 11.0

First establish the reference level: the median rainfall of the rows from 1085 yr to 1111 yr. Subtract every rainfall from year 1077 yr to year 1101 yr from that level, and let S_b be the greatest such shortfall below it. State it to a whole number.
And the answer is 16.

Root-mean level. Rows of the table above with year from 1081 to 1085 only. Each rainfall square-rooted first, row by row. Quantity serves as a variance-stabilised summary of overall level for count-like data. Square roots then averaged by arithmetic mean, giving 12.8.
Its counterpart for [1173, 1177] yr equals 15.1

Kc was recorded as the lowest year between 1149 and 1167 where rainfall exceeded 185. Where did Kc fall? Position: 1150.0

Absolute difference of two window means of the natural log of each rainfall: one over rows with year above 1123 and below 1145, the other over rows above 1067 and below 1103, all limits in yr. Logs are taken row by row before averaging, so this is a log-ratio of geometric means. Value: 0.11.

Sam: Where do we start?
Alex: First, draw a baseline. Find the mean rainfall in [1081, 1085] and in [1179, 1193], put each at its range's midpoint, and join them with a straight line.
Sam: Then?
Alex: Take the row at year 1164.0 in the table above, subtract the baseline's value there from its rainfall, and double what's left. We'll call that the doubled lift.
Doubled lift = 42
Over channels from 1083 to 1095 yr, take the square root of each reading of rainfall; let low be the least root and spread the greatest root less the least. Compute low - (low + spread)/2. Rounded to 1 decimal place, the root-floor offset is 6.1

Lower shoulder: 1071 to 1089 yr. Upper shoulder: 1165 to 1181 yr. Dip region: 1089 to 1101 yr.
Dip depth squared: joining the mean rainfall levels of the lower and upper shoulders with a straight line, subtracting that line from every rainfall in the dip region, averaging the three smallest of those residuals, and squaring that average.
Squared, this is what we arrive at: 66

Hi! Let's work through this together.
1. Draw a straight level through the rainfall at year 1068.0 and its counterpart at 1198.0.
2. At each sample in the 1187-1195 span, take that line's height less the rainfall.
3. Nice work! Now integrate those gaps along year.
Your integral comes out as -26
